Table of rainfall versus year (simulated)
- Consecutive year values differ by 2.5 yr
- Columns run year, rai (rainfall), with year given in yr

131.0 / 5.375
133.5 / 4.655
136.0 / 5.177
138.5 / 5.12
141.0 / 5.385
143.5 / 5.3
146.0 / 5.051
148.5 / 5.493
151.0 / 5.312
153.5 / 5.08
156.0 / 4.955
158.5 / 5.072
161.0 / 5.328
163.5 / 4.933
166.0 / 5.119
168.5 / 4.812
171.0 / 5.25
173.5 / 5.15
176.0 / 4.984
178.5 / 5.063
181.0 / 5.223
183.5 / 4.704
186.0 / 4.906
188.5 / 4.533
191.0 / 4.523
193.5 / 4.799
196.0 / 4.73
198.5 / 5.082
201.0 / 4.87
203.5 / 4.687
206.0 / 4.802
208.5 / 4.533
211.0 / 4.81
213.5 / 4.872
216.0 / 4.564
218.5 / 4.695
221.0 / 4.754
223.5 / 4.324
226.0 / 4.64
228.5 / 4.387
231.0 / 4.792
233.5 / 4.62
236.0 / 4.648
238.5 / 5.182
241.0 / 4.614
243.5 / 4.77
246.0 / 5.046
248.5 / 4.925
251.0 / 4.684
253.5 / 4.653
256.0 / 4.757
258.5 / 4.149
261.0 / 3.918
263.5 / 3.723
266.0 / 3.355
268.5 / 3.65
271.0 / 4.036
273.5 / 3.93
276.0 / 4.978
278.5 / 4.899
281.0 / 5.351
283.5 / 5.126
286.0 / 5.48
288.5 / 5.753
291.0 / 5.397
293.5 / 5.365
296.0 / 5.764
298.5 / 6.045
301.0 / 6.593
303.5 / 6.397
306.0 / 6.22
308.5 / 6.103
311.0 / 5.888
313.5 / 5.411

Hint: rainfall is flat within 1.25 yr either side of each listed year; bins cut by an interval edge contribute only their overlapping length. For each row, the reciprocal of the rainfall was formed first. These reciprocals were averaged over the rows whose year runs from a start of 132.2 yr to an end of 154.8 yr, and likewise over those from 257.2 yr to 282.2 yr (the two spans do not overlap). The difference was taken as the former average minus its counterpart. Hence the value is -0.049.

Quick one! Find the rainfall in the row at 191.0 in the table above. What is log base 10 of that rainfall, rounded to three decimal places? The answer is 0.655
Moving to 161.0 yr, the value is 0.727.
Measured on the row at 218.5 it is 0.672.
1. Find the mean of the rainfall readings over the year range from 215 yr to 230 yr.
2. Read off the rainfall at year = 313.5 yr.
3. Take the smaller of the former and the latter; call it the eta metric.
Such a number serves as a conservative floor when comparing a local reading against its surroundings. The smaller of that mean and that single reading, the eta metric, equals 4.56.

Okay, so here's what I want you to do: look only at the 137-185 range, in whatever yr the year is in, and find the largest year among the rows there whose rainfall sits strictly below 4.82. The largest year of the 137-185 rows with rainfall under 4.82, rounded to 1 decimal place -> 183.5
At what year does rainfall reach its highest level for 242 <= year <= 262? 246.0 yr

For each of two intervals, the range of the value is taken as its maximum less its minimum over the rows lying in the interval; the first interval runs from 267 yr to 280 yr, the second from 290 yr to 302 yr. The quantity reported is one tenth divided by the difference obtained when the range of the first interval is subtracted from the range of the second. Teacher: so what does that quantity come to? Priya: -1.0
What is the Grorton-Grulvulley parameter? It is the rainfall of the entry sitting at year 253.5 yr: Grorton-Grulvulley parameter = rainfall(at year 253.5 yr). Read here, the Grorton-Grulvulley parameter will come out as 4.653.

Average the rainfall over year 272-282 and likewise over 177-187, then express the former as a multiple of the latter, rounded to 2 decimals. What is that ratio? 0.96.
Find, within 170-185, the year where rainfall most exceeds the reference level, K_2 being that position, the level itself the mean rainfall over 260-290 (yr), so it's 171.0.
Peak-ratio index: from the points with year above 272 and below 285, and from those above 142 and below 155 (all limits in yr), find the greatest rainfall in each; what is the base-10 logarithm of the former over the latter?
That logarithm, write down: -0.01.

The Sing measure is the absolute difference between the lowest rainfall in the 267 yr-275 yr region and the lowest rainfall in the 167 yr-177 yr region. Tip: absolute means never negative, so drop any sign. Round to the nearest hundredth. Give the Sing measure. 1.16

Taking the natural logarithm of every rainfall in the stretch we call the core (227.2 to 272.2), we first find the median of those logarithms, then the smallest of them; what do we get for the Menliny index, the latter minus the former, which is -0.32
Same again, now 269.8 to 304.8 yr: -0.31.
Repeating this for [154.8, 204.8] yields -0.09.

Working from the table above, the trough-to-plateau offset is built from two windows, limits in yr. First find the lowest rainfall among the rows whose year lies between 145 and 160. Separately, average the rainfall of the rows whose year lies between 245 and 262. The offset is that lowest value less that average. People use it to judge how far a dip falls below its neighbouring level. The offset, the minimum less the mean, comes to 0.36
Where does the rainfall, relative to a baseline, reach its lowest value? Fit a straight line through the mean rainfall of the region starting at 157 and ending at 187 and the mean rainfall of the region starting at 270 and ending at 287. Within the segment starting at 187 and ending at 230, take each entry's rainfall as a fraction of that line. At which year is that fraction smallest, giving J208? 223.5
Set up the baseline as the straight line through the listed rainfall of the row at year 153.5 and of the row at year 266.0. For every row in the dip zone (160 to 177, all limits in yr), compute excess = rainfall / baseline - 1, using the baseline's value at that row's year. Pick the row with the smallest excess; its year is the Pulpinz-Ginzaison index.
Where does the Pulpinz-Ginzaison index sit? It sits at 168.5 yr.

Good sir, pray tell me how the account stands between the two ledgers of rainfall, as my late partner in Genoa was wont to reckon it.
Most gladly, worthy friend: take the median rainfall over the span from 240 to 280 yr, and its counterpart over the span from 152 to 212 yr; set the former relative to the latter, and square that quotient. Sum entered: 0.89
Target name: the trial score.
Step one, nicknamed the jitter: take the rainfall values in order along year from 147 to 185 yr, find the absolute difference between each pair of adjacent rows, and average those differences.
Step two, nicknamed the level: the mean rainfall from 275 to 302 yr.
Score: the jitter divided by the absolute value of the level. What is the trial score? 0.0422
